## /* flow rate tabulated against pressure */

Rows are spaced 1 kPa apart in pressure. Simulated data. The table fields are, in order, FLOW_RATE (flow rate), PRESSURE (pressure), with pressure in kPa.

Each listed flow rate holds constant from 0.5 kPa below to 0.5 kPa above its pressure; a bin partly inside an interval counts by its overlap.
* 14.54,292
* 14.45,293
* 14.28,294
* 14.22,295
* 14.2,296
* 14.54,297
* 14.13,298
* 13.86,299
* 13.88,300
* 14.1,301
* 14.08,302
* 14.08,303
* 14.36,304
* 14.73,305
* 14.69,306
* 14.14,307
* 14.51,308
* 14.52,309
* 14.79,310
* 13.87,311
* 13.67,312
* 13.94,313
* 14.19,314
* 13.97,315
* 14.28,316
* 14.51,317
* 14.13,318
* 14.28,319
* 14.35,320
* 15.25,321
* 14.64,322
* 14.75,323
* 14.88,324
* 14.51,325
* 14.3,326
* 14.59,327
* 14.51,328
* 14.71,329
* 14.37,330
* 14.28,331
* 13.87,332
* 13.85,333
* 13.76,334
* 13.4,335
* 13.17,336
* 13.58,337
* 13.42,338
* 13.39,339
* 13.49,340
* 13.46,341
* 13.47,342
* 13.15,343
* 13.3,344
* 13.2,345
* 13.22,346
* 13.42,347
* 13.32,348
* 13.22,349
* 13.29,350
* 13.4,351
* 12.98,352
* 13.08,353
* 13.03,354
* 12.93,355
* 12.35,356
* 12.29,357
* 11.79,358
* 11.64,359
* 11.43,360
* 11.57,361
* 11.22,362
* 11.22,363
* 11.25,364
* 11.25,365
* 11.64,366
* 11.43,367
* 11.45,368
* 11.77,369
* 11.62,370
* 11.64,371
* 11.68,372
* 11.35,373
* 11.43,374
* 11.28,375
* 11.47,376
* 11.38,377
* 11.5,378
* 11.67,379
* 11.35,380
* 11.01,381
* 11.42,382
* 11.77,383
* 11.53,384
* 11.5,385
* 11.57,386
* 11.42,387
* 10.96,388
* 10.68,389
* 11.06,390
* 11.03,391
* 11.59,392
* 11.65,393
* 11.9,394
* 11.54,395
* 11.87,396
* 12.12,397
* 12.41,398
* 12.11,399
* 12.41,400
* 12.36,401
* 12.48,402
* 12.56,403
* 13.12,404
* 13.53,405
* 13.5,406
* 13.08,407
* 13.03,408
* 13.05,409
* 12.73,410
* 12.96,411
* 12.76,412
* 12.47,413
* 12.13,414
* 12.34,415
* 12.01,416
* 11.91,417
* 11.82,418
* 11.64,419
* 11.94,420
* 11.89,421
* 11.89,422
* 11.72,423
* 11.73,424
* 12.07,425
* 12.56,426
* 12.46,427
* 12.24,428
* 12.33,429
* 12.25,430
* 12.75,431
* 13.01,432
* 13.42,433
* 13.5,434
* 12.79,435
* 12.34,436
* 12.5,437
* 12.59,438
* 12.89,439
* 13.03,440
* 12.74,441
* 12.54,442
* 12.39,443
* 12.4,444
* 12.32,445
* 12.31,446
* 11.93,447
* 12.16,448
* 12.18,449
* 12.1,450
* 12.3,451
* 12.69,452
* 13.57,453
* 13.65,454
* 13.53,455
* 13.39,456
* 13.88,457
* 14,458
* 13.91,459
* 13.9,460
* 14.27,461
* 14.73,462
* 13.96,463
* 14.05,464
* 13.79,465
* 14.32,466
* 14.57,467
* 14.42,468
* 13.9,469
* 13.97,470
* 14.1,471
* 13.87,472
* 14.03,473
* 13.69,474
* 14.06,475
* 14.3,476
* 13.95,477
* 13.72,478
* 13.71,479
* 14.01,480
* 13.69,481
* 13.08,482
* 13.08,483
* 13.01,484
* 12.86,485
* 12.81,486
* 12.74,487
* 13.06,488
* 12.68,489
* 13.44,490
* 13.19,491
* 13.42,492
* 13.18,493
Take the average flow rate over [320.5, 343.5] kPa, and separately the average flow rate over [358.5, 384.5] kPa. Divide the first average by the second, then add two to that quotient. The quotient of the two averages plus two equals 3.22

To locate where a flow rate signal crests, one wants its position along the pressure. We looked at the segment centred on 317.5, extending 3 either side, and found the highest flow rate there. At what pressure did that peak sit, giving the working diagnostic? 317 kPa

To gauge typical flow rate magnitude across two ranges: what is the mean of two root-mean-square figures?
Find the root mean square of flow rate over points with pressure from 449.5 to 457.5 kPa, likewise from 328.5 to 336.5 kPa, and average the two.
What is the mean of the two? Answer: 13.5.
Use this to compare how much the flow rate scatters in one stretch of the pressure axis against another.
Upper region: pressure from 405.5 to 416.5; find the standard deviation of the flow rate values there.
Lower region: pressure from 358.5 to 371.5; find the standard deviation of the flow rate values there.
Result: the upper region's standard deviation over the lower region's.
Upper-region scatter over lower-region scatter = 2.4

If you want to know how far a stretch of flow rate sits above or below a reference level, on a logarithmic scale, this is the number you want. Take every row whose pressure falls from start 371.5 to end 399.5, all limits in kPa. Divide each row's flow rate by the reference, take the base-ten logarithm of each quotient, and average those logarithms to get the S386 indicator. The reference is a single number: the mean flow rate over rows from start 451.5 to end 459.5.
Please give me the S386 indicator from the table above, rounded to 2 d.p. -0.07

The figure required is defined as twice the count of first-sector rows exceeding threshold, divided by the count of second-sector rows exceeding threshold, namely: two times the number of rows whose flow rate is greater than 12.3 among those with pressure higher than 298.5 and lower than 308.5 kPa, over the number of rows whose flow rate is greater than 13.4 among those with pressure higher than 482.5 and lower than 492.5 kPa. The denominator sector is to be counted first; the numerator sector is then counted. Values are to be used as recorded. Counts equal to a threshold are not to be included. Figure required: 10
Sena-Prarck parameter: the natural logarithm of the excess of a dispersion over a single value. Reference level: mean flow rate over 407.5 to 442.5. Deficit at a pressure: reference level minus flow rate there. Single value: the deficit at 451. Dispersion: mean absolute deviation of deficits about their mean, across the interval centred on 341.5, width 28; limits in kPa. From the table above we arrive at -1.7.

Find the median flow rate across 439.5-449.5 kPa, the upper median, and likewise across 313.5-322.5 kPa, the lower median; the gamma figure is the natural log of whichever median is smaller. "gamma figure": 2.51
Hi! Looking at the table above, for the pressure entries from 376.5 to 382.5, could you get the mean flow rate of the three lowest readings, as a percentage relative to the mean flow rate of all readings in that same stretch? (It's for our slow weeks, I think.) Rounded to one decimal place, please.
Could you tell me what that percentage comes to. 98.8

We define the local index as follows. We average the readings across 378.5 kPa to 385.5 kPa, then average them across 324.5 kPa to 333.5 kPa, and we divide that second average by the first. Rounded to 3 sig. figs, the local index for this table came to 1.25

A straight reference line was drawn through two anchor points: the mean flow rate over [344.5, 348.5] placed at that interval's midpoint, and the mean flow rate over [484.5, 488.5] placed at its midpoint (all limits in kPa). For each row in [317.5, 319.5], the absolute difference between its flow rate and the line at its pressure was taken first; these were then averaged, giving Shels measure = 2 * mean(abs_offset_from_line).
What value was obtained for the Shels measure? 1.66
